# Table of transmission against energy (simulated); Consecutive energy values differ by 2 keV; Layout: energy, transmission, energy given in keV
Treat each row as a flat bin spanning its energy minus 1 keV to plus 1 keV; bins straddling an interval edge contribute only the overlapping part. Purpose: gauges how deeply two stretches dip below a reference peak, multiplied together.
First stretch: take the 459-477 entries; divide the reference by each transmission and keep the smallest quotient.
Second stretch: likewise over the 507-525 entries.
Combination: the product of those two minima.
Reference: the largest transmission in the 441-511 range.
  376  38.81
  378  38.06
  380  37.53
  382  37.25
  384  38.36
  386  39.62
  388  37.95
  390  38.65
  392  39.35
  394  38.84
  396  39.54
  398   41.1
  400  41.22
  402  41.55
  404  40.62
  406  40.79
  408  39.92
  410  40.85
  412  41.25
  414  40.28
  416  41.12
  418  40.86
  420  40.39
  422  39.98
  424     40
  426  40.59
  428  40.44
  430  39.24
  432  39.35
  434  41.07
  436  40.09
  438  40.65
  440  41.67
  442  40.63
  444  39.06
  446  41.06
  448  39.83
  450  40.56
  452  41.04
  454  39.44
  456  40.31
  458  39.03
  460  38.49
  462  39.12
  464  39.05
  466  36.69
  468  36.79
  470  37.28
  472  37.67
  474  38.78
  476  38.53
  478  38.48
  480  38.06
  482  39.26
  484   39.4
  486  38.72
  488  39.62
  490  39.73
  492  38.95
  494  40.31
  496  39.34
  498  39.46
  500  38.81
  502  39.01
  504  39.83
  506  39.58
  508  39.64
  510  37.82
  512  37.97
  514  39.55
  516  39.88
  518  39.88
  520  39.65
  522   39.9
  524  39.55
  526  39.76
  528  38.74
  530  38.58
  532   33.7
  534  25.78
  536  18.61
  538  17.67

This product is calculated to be 1.08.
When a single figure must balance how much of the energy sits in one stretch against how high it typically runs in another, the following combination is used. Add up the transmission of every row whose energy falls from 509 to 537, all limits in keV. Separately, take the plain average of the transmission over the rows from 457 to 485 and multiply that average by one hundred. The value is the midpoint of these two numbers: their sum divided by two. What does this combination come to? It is 2171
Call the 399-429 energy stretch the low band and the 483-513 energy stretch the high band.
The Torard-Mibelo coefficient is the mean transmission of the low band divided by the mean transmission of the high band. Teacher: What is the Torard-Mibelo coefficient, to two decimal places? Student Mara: 1.04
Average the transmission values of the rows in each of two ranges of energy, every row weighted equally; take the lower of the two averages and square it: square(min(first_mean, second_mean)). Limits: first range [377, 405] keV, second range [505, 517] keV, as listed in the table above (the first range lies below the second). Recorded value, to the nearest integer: 1527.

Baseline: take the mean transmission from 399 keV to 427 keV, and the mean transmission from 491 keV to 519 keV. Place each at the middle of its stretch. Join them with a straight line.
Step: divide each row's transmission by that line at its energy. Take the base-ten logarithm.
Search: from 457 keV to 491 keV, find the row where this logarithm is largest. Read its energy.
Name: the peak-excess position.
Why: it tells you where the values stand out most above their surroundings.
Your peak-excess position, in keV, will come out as 490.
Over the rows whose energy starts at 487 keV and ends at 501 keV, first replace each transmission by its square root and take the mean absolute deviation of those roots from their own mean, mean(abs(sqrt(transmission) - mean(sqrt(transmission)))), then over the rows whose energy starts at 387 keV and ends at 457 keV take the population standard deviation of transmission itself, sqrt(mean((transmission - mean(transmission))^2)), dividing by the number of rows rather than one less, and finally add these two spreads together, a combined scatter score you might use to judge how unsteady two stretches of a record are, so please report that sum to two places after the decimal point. 0.90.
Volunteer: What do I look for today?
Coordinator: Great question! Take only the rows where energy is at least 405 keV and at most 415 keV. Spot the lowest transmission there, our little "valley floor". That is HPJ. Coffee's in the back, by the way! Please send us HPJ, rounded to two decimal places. 39.92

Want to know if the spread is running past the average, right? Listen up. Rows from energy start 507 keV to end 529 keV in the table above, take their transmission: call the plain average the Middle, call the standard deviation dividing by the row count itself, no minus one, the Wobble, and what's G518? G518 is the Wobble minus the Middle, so -38.6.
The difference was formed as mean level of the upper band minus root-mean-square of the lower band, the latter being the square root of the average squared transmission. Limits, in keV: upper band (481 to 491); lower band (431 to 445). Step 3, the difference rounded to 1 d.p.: -1.0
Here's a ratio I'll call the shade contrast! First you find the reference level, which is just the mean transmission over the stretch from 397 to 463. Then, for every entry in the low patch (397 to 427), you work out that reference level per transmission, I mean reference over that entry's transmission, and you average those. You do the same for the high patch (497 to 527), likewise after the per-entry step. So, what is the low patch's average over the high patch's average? 0.967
